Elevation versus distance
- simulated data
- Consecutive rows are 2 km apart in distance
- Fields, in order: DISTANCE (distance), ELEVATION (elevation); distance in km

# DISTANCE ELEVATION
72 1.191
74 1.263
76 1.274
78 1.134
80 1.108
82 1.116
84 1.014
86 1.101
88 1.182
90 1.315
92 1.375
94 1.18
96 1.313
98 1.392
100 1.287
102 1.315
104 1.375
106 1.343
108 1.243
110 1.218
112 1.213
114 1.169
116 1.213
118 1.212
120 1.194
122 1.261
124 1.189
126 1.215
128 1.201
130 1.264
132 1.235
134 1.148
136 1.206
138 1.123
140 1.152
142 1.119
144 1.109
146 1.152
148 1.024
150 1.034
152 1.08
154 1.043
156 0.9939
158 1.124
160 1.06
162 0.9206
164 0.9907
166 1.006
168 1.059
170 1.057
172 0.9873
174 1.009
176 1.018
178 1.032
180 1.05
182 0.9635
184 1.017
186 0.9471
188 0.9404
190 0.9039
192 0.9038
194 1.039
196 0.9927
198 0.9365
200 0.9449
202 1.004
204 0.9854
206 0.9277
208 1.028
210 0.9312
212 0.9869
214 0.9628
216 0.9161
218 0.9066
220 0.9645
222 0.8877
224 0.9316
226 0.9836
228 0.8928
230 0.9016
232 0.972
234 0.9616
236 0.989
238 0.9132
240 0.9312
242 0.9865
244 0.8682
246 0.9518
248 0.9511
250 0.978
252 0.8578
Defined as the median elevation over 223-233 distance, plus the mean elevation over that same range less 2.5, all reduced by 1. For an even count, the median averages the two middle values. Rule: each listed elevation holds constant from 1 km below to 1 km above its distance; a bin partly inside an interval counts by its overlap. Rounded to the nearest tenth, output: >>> -1.6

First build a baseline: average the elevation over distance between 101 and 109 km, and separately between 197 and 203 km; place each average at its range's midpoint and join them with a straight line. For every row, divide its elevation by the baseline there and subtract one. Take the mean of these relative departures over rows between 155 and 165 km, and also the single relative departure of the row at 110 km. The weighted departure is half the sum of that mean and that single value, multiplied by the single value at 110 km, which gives 0.0047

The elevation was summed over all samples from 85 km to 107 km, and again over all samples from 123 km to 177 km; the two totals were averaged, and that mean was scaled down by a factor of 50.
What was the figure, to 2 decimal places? 0.44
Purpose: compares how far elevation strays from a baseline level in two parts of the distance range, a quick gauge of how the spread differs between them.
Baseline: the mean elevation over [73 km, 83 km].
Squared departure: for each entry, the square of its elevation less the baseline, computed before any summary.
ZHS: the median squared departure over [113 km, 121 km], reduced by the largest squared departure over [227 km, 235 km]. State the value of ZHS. -0.081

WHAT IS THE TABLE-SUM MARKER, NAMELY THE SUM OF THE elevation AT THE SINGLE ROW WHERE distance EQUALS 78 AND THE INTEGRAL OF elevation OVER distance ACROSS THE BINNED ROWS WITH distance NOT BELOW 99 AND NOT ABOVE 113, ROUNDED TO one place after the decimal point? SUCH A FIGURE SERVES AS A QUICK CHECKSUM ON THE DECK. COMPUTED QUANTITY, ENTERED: 19.1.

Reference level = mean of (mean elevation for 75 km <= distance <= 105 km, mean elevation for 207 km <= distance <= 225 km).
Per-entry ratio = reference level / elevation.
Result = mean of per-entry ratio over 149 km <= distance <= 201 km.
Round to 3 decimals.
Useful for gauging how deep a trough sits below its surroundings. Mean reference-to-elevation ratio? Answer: 1.090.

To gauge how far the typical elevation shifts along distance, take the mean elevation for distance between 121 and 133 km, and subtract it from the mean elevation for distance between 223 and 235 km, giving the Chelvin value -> -0.29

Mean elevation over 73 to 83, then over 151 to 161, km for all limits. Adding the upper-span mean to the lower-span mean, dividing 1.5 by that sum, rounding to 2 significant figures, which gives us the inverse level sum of 0.67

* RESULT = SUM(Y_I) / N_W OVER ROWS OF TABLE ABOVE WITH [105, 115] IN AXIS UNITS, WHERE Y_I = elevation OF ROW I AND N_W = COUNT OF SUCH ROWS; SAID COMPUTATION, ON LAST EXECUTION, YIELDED 1.24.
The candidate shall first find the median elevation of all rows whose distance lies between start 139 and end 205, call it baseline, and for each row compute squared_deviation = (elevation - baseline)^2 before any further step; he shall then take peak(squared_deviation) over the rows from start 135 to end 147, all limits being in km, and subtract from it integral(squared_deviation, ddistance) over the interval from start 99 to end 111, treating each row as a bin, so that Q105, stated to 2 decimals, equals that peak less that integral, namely -0.94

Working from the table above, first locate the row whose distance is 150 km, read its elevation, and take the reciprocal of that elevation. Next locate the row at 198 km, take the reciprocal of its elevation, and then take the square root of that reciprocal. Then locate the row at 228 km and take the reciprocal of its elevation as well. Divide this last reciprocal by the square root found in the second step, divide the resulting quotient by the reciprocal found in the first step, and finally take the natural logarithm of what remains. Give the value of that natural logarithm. 0.11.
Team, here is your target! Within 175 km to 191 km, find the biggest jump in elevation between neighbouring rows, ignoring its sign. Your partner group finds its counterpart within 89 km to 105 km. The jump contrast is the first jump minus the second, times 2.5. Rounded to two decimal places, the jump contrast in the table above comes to -0.27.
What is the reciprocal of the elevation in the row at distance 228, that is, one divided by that 1.12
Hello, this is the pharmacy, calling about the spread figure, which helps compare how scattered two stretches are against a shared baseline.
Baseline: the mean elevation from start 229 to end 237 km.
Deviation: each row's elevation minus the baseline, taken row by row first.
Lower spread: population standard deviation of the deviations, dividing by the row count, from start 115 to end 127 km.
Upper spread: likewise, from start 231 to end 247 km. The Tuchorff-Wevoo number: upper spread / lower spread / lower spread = 71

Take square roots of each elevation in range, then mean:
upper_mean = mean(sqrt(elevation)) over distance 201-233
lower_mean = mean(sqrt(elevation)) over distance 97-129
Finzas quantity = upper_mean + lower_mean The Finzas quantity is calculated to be 2.09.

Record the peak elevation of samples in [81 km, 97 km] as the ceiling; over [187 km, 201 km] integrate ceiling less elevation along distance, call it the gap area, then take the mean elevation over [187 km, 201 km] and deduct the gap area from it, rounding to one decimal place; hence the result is -5.0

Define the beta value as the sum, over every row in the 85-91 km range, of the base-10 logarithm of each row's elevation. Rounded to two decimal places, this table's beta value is 0.23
